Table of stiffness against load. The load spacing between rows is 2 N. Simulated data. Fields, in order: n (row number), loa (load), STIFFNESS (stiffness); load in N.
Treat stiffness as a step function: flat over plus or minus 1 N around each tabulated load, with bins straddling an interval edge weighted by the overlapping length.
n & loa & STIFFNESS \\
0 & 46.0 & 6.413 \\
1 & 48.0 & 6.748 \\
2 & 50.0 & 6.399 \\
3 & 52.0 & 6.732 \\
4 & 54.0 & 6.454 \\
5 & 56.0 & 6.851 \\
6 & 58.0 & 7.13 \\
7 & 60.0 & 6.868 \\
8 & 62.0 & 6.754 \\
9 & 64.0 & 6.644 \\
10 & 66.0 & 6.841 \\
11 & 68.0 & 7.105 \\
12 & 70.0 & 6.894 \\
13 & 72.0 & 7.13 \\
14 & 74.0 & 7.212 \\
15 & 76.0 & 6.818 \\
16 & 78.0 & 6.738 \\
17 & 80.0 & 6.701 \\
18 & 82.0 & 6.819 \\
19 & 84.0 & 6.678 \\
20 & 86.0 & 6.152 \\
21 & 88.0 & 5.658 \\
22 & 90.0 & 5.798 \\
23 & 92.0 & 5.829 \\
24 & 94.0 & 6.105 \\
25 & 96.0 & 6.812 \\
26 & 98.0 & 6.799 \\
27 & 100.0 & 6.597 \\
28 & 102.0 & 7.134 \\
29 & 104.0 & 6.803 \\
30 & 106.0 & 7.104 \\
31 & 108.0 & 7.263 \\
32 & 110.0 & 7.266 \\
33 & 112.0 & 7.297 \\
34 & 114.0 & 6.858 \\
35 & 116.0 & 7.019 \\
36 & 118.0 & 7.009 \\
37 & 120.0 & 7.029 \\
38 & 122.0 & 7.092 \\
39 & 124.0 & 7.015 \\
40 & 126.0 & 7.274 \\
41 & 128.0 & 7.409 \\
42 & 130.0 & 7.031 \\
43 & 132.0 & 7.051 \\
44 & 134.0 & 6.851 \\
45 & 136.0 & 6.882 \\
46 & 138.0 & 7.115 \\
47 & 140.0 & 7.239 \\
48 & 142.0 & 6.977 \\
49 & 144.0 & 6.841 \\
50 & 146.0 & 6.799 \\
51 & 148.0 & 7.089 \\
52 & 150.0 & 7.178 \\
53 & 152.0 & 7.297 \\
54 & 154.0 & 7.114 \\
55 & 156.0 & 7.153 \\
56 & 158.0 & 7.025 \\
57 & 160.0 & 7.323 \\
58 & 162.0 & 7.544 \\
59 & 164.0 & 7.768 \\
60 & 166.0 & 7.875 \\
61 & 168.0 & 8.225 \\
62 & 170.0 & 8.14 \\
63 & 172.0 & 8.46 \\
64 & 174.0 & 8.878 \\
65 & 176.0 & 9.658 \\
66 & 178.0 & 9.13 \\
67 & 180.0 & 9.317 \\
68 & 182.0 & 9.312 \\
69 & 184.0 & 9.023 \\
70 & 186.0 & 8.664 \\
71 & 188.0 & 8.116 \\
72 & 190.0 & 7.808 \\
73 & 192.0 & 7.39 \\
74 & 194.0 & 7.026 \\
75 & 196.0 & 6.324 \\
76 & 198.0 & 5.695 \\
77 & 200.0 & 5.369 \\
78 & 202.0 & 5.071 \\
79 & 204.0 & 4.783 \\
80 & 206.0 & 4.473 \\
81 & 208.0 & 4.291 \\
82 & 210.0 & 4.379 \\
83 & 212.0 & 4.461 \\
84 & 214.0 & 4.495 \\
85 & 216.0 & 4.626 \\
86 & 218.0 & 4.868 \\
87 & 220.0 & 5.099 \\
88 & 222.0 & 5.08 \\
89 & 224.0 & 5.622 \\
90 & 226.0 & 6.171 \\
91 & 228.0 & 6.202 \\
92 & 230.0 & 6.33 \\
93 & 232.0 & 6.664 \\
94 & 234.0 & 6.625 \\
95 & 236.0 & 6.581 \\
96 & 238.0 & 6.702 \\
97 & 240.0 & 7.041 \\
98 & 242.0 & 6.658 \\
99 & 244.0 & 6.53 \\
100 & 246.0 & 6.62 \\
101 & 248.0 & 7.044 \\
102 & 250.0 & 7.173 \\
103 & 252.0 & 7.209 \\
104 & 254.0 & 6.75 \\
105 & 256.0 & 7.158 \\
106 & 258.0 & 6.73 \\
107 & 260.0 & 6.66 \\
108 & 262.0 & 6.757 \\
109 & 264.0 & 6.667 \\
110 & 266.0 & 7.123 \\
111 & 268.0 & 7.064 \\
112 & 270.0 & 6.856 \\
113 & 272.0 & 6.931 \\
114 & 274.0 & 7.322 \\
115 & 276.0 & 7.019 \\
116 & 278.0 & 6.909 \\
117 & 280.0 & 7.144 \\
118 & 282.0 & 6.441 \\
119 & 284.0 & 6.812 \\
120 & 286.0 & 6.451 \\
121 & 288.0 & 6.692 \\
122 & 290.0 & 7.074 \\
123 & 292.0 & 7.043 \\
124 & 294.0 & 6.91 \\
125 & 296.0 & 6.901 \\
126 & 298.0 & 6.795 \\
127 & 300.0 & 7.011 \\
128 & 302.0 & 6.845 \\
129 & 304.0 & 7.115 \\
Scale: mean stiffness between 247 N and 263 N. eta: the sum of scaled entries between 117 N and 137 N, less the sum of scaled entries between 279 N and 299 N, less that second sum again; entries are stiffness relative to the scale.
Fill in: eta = -9.5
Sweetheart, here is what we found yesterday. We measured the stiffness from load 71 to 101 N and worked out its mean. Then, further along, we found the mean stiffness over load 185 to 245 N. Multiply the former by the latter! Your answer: 39.0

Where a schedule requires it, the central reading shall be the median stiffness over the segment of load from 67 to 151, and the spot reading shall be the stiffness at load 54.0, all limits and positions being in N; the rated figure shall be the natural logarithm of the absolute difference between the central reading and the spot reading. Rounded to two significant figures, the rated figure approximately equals -0.62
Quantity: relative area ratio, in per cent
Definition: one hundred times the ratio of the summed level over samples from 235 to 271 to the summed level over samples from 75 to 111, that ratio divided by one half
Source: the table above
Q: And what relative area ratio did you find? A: 207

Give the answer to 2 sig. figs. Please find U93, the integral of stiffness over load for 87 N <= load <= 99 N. 74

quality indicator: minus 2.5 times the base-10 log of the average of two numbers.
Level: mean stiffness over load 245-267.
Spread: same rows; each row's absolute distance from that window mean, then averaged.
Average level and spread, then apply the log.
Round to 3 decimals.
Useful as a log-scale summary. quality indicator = -1.379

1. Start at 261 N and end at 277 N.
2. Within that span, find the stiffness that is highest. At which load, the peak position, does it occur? 274.0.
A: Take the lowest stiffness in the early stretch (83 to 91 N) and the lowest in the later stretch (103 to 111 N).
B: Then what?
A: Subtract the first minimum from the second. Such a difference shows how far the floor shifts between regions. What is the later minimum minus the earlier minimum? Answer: 1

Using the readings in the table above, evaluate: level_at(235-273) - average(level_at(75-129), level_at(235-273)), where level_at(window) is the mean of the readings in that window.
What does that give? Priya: 0.0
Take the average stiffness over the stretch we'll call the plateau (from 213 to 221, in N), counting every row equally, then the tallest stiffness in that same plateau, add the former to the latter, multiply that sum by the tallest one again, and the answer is 50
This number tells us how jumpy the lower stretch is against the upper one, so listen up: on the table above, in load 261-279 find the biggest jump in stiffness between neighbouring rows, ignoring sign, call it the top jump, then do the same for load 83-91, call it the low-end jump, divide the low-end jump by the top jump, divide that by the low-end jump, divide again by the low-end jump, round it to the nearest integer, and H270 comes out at 4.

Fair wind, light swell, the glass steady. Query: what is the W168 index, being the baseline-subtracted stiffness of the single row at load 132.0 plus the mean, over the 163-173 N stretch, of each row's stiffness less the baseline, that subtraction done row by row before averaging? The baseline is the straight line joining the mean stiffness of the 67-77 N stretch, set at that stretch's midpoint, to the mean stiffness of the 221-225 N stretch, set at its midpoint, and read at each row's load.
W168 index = 2.82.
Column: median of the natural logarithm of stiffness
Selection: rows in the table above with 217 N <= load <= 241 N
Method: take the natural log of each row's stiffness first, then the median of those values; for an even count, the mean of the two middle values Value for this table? 1.84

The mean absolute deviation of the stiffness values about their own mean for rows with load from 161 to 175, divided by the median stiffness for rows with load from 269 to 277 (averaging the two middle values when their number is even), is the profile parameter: 0.049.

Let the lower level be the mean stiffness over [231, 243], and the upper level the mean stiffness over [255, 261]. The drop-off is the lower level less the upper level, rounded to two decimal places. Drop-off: -0.14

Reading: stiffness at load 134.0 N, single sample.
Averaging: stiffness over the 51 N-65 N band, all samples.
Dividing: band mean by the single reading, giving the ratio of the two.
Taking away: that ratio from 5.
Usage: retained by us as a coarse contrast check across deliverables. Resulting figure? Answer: 4.01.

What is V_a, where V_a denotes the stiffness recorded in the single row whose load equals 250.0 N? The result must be 7.173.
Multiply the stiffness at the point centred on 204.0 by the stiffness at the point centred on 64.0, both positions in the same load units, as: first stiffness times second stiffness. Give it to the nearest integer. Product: 32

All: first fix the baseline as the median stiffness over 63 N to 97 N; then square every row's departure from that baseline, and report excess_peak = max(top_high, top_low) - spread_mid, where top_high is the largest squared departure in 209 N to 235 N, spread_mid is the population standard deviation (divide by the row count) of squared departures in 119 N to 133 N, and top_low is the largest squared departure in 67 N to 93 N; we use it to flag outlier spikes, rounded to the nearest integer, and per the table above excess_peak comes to 5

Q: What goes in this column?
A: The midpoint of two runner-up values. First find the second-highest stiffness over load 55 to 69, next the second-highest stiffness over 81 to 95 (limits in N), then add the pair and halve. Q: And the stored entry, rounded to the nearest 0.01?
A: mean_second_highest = 6.89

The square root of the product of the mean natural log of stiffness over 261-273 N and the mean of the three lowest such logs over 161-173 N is 1.99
